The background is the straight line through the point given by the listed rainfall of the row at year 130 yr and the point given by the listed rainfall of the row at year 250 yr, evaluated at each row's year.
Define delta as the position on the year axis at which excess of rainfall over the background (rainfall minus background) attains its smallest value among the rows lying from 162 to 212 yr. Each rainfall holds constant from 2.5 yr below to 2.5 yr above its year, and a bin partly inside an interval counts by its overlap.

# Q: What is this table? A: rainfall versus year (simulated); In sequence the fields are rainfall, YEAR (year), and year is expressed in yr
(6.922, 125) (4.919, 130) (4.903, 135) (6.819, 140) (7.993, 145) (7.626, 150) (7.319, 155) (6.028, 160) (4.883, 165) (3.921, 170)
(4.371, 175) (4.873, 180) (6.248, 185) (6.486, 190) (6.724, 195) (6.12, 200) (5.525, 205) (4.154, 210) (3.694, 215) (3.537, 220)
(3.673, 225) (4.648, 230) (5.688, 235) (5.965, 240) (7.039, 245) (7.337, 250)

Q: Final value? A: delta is 210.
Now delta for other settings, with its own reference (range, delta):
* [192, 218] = 215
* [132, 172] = 170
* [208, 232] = 220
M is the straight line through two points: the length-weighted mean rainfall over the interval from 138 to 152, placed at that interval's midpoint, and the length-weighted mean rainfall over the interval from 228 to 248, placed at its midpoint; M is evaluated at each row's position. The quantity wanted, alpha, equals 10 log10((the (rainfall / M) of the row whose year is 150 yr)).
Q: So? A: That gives 0.1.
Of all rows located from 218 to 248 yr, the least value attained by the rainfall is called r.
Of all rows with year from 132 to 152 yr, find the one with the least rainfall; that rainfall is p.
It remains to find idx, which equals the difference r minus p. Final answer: -1.37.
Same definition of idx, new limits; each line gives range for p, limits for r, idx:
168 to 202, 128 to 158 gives 0.98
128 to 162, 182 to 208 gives 0.62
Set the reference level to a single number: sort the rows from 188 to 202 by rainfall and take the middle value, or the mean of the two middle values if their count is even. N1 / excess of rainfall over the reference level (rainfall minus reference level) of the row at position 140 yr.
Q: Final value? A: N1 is 0.3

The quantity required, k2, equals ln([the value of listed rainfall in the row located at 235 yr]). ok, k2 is 1.74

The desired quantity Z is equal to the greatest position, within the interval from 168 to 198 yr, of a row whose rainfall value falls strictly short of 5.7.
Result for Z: 180 yr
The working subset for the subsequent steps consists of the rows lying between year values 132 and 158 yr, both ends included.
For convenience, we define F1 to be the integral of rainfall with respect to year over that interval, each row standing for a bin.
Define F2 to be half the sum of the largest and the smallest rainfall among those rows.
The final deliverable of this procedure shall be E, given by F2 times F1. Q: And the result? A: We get 1153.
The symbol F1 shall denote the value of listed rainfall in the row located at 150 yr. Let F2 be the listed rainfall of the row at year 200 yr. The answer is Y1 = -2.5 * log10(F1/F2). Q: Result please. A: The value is -0.24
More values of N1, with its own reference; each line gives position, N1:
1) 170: -2.6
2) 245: 0.6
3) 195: 0.2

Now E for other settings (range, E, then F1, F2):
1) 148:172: 826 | 143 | 5.8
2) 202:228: 491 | 108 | 4.5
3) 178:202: 851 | 147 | 5.8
